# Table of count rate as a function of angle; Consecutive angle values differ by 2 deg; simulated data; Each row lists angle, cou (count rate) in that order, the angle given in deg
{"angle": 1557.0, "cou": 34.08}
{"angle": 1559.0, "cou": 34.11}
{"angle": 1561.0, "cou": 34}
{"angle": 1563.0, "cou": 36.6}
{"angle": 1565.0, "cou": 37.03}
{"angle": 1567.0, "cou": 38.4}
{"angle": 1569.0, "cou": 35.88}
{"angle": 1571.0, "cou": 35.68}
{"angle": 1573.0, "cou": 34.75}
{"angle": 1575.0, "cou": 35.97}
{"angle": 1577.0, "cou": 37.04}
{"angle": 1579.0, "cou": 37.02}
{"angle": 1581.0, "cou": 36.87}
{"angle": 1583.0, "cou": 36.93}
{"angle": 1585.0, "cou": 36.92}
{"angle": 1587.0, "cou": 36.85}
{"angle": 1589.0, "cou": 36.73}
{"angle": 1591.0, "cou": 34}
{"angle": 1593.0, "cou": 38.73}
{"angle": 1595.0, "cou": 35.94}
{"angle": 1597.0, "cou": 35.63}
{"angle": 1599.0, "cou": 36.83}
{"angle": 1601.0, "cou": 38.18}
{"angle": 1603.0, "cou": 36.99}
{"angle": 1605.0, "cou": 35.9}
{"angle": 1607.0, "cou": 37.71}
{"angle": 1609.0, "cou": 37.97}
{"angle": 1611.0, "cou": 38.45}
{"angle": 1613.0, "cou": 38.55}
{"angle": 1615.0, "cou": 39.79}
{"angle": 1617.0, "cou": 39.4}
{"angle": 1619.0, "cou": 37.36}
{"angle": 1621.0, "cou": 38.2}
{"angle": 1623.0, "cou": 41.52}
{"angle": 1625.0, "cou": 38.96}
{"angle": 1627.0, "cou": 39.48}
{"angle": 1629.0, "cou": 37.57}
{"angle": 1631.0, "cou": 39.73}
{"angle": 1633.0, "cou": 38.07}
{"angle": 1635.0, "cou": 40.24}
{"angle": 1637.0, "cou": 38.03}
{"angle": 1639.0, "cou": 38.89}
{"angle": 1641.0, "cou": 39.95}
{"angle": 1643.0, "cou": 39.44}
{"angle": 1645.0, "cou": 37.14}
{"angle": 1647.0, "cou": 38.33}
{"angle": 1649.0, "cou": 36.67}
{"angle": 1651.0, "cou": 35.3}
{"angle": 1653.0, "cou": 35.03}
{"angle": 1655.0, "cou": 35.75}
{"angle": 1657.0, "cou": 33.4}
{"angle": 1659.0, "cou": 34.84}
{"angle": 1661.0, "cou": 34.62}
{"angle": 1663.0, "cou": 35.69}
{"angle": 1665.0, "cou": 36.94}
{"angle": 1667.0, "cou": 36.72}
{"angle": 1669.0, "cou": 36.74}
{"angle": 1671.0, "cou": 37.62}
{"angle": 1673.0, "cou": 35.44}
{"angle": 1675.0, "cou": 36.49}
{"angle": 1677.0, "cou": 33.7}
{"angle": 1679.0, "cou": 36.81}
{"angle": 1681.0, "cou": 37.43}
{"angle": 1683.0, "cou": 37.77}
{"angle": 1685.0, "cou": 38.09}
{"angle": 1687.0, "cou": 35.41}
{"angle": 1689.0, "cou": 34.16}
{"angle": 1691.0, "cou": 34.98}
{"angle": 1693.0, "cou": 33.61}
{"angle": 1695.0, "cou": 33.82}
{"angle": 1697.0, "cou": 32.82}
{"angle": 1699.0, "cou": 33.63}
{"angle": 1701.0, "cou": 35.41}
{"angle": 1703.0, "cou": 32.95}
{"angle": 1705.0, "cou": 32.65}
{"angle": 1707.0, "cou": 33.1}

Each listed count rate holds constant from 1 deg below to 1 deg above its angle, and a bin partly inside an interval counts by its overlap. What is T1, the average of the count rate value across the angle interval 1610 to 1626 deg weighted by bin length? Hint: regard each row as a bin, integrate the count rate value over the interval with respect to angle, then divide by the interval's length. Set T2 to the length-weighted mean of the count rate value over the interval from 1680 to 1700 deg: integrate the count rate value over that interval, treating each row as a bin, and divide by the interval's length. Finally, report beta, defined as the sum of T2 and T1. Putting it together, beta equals 74.2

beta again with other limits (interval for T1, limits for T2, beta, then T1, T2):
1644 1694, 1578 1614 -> 73.0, 35.9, 37.0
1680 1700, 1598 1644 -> 73.7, 35.2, 38.6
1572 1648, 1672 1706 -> 72.8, 37.8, 35.0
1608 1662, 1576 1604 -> 74.6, 37.9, 36.8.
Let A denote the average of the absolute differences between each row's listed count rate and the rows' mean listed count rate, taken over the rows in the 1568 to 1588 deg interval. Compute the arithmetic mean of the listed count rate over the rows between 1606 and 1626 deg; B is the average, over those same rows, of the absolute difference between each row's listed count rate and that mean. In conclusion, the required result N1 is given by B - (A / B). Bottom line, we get 0.2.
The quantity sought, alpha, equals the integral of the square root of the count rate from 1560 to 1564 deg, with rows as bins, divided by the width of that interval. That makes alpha 5.94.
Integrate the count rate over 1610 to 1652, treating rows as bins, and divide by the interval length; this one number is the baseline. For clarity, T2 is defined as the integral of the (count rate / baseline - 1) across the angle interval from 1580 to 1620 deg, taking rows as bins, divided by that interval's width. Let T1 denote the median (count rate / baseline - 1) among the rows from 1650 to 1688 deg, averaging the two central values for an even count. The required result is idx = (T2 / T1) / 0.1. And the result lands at 5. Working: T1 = -0.074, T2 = -0.03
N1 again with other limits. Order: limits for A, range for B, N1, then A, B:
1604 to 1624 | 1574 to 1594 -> -0.9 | 1.06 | 0.69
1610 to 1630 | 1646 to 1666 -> 0.1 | 0.90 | 1.02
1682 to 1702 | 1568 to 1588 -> -1.4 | 1.36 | 0.66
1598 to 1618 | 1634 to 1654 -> 0.9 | 0.90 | 1.49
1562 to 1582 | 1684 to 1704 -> 0.5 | 0.76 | 1.19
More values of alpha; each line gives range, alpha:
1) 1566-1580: 6.03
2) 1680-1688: 6.10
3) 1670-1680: 6.00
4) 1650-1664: 5.91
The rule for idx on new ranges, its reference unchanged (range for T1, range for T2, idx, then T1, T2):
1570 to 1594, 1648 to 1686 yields 15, -0.046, -0.07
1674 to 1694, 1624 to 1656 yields 2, -0.069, -0.02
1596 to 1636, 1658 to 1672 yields 57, -0.011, -0.06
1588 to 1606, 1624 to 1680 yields 8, -0.049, -0.04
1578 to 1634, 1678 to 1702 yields 34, -0.025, -0.09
